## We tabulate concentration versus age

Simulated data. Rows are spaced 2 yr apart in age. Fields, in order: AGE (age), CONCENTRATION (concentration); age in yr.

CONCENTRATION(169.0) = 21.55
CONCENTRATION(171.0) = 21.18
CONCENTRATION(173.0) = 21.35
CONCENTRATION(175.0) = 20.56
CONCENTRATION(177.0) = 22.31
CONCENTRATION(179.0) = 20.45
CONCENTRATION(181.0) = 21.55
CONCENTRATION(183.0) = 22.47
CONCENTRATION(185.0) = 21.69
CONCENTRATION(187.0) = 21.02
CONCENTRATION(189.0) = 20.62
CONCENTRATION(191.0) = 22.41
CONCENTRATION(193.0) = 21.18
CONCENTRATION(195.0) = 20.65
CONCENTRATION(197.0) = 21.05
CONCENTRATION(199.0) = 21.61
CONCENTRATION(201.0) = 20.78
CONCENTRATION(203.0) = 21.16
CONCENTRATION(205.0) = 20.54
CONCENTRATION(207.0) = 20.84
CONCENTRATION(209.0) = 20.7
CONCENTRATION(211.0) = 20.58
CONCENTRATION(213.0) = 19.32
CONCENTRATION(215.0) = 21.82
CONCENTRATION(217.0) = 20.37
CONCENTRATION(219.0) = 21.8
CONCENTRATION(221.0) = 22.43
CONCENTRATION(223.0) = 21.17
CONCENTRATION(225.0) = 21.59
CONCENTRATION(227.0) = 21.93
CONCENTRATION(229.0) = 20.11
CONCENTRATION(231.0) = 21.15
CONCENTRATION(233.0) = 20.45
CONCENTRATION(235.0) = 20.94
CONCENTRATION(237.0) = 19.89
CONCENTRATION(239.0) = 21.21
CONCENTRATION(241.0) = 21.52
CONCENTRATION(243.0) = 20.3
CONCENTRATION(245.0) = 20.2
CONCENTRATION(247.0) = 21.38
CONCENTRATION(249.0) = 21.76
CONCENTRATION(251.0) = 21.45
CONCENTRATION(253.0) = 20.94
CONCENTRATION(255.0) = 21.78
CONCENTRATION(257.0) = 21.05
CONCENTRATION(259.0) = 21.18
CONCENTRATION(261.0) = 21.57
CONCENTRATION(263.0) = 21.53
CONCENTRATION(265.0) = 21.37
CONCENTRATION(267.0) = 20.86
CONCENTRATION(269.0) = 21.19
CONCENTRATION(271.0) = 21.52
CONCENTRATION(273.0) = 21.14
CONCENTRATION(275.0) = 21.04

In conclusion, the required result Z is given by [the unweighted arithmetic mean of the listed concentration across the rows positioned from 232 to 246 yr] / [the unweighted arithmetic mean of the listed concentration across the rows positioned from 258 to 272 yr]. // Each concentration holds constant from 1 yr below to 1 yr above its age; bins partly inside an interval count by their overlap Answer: 0.97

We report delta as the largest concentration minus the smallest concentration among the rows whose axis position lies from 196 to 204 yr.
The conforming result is 0.8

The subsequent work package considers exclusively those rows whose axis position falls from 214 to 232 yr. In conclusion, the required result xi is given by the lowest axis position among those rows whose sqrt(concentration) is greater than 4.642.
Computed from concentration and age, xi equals 215.0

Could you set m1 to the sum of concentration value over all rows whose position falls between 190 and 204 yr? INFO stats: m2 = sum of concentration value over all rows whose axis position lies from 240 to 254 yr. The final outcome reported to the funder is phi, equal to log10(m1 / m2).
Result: 0.004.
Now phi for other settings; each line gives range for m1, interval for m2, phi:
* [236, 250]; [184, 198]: -0.007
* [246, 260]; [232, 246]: 0.015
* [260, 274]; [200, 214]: 0.016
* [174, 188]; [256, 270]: 0.004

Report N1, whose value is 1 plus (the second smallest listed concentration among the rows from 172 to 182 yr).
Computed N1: 21.6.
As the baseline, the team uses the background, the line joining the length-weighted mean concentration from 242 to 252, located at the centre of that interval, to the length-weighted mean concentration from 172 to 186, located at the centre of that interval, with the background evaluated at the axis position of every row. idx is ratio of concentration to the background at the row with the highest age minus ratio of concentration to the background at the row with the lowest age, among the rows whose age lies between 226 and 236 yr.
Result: -0.04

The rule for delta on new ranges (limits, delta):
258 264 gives 0.4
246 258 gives 0.8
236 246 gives 1.6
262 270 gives 0.7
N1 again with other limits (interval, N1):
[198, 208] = 21.8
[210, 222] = 21.4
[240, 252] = 21.3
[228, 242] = 21.1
